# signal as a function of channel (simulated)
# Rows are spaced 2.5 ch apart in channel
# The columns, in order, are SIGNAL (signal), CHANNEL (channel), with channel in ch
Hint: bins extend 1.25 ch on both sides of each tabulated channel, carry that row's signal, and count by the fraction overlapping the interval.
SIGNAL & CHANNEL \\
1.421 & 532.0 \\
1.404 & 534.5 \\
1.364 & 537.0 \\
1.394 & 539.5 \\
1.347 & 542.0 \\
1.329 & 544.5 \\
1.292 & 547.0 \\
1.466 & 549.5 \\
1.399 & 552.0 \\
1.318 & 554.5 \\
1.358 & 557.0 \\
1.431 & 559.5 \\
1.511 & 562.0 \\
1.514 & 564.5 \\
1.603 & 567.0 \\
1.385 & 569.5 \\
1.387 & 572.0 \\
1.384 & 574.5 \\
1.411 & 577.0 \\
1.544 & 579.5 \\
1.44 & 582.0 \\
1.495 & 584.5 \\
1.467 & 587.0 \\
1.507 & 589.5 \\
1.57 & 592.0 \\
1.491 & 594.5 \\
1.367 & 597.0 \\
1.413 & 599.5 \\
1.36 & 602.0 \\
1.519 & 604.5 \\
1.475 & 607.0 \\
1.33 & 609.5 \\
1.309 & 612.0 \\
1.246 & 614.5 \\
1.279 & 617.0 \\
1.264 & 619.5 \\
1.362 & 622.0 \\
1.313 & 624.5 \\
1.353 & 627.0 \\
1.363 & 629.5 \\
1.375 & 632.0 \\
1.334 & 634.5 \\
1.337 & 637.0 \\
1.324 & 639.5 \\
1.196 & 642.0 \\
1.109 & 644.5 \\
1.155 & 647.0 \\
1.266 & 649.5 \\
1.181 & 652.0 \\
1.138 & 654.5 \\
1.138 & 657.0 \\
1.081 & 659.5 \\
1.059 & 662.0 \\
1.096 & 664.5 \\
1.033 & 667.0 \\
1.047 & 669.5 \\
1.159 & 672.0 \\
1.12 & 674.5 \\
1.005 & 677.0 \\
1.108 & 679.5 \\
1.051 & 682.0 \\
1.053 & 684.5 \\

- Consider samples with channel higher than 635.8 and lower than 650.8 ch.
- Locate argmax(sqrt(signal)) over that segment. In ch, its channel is 637.0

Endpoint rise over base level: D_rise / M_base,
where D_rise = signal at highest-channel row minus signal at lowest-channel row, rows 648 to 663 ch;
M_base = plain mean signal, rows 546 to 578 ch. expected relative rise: -0.15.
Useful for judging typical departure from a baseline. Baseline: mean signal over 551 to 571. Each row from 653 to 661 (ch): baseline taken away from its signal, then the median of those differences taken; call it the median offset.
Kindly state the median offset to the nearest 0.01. -0.30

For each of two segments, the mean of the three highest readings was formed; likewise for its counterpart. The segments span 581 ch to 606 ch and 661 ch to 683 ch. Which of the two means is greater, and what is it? 1.53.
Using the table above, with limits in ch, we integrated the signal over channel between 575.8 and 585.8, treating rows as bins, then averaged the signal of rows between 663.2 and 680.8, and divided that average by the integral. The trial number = 0.073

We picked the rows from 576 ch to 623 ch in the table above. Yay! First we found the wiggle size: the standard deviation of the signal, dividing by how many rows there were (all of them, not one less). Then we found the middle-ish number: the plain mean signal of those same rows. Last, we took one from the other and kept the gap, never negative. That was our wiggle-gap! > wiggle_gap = 1.32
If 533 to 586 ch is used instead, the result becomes 1.34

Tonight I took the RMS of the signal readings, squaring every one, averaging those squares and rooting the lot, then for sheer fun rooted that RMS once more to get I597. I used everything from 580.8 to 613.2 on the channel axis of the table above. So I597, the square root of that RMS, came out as 1.20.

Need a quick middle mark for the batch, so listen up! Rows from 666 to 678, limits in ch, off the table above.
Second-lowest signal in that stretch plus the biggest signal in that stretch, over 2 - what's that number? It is 1.10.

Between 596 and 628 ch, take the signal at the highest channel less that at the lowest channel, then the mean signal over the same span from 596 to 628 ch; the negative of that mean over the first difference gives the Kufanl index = 97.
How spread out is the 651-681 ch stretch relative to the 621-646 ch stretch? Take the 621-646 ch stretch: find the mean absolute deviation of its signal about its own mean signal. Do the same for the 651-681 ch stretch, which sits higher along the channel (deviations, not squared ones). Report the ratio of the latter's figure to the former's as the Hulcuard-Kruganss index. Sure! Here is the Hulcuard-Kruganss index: 0.71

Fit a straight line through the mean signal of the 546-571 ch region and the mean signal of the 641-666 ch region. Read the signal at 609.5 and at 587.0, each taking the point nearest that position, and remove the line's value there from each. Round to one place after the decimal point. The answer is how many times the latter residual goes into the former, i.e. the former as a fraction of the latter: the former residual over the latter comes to 0.4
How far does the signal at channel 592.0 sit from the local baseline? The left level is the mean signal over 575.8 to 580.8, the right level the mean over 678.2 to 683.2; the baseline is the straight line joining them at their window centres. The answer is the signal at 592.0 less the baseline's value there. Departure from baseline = 0.15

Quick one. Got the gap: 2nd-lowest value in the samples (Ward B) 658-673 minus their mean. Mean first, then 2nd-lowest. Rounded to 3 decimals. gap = -0.032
